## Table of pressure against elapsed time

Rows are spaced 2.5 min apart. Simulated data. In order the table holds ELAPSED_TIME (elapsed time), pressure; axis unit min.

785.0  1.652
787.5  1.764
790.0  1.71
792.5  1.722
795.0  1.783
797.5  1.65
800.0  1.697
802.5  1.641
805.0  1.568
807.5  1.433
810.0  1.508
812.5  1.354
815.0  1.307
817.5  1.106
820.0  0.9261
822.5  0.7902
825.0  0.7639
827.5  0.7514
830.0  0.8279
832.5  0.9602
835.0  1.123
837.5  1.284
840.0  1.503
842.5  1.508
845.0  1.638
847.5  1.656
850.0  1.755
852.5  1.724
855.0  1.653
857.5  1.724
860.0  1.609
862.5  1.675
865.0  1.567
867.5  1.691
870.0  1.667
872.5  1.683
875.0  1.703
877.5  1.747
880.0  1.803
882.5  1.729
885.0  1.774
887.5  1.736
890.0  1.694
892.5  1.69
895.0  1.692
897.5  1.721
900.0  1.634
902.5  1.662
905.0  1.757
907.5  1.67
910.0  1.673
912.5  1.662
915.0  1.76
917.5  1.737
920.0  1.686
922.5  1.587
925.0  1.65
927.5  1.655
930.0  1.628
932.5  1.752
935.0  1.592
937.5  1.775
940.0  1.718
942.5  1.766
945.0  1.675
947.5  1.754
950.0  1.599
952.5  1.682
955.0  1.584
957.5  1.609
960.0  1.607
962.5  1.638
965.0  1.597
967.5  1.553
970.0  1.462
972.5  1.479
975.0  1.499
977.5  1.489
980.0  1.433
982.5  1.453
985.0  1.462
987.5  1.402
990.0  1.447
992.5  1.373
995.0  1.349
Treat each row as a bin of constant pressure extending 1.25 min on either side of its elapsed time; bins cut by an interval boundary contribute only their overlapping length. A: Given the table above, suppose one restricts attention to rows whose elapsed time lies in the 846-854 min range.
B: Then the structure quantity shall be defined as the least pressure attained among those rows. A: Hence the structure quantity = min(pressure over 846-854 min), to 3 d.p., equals 1.656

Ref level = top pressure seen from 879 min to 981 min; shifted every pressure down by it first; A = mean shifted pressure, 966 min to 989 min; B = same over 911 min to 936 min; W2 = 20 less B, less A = 20.5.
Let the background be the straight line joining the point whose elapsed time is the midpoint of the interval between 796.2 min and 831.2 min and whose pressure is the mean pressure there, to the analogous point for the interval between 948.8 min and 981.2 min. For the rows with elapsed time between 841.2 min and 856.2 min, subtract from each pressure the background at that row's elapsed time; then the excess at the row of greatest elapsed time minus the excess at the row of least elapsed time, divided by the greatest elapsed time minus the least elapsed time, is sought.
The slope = 0.0095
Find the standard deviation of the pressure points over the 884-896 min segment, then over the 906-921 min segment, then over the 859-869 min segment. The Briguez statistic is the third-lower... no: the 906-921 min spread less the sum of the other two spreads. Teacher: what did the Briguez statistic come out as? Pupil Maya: -0.05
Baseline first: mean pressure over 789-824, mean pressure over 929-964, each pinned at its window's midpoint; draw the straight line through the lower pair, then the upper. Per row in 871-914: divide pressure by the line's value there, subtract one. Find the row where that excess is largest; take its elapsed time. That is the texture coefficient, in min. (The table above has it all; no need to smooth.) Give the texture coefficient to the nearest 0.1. 880.0 min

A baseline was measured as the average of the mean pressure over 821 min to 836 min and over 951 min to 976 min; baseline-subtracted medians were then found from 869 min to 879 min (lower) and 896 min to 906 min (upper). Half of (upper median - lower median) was -0.001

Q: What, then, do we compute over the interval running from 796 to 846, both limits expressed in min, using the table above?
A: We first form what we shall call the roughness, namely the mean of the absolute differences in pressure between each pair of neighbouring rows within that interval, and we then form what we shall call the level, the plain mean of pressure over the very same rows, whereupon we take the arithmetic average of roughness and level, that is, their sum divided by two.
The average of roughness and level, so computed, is 0.69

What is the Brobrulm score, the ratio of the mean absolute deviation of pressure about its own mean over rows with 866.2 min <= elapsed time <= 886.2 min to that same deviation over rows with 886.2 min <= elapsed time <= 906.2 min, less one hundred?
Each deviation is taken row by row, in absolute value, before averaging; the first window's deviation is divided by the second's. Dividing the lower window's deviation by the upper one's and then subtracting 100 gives -98.7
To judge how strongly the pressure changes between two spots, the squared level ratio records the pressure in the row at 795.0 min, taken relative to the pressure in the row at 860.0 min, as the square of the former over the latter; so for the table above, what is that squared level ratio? 1.23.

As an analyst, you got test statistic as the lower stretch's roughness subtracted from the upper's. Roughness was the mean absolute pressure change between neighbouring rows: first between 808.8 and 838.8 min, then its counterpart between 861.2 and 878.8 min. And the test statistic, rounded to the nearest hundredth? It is -0.06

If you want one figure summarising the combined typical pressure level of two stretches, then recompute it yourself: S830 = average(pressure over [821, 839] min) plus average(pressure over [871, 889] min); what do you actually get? 2.67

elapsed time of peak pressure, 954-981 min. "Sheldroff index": 962.5 min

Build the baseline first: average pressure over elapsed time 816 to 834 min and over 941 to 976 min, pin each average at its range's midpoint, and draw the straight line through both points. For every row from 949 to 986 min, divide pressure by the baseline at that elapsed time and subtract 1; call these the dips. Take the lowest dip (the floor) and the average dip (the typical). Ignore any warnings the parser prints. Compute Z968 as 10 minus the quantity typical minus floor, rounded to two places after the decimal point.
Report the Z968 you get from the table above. 9.90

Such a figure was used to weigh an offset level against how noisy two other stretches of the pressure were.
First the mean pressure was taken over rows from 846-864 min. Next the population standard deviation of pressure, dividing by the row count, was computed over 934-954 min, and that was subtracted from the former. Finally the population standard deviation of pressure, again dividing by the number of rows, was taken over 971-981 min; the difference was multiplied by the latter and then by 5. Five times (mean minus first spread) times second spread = 0.204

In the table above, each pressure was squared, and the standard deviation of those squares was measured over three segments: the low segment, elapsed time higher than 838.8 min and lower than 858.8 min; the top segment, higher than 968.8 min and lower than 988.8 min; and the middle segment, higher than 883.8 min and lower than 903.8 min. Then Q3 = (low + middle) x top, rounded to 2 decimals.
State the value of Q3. 0.04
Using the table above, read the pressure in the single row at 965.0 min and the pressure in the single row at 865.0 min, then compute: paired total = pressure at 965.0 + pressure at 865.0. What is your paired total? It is 3.2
